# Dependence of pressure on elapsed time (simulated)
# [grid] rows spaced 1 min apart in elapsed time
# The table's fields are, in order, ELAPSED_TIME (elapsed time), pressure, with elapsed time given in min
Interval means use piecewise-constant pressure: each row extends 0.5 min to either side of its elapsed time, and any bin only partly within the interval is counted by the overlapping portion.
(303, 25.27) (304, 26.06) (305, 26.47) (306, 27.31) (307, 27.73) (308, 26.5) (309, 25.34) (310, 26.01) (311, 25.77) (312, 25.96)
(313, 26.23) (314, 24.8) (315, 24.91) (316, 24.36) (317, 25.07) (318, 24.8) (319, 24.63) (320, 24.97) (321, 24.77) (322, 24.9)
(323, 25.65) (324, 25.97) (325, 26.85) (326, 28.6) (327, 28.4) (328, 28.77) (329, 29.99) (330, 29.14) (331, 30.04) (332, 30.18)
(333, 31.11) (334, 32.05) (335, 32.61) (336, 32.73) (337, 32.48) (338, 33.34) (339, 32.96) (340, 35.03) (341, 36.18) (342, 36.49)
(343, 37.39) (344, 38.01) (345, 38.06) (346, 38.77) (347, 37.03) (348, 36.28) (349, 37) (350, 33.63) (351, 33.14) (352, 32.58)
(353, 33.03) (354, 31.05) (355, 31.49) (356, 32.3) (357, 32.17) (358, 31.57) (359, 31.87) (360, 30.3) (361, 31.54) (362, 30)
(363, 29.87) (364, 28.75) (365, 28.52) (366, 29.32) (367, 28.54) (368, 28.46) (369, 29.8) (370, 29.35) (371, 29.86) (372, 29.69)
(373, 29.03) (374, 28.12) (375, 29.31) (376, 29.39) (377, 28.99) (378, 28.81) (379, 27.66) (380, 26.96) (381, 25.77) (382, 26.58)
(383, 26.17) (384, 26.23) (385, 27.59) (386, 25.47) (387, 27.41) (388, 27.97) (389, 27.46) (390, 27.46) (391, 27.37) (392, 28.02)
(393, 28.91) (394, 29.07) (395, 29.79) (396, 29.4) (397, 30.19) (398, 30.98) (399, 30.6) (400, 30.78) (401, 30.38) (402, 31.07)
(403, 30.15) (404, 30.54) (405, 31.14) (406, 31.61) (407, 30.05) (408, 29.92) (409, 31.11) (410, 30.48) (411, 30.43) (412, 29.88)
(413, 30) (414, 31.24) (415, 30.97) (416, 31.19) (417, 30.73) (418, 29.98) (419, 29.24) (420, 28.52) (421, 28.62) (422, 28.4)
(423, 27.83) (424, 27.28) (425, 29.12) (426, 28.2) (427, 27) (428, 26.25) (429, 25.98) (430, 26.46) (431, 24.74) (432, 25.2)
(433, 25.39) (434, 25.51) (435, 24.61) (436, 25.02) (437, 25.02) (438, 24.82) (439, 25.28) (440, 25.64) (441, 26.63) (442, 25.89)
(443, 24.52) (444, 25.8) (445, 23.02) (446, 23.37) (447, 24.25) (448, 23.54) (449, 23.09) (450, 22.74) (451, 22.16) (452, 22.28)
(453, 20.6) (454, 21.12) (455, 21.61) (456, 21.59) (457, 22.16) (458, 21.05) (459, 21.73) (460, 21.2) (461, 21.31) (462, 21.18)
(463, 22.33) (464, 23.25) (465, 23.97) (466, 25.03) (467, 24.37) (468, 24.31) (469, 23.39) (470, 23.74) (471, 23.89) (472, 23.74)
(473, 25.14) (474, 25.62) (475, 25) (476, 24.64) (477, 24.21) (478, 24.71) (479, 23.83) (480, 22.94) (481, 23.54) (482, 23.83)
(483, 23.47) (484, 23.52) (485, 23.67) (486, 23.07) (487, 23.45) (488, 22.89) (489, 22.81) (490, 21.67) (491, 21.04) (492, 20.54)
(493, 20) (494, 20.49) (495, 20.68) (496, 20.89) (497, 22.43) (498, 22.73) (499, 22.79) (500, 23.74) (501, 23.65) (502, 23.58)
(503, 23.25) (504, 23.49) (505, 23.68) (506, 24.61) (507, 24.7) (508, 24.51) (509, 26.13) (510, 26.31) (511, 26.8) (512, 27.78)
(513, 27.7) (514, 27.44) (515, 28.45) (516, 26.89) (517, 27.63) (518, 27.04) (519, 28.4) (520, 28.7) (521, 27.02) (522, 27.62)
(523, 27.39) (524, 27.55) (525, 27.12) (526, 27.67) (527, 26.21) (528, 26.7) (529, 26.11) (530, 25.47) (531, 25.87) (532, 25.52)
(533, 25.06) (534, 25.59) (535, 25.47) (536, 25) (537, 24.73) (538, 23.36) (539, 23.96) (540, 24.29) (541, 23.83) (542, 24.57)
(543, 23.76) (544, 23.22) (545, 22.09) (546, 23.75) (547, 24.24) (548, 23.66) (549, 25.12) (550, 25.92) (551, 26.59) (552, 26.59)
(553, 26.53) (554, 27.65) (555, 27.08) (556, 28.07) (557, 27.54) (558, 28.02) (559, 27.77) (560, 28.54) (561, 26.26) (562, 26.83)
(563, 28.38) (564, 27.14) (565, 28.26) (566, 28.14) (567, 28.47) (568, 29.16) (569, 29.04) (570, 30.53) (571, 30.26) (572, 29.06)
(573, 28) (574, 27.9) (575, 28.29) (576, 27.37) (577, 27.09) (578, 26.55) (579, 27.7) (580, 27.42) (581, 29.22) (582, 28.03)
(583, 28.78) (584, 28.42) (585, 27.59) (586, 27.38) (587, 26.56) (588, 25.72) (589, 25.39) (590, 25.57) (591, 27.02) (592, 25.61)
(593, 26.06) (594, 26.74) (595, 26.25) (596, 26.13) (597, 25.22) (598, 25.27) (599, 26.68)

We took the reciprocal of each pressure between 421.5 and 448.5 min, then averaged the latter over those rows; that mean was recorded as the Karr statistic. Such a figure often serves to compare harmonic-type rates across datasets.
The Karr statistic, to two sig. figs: 0.039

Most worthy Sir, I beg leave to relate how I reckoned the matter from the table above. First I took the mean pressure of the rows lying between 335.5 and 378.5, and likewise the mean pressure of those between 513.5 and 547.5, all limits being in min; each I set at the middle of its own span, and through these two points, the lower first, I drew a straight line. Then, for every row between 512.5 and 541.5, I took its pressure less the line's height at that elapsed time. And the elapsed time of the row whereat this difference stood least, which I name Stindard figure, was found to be 538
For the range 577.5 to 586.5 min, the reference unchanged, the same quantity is 578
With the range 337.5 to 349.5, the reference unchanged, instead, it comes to 339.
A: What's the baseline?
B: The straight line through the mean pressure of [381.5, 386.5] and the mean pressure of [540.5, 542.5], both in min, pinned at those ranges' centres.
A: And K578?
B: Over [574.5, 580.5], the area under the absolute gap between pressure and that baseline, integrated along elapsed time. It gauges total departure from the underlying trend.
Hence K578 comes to 22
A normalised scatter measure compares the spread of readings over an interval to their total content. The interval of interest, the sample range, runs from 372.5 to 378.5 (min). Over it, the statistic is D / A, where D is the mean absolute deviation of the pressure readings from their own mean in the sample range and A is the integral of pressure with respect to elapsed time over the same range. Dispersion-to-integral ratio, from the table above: 0.0018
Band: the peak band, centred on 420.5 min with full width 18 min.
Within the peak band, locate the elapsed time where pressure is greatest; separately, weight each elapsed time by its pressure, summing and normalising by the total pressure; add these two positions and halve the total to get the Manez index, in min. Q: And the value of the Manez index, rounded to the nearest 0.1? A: 417.1 min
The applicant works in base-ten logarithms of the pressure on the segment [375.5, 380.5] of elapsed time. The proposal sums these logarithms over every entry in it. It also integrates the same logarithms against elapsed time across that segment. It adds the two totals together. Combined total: 14.53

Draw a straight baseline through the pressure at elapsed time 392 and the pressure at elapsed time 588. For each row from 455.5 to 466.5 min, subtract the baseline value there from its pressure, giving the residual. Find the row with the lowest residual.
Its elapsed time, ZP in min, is 458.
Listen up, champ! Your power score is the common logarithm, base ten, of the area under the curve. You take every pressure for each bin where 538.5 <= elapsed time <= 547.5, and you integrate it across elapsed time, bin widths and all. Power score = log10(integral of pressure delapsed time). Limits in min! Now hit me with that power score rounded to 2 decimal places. 2.33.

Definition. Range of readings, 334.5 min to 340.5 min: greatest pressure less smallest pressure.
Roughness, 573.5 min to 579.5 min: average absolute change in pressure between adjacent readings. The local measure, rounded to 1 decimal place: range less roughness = 1.9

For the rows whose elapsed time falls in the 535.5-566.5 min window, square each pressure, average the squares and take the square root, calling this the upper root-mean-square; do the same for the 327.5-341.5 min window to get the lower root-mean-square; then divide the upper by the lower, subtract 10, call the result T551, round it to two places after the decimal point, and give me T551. -9.19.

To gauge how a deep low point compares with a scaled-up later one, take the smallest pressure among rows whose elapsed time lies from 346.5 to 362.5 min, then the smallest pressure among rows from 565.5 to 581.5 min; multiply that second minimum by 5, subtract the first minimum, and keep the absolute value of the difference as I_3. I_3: 103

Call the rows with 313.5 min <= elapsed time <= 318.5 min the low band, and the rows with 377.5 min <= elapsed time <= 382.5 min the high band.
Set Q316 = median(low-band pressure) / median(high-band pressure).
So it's 0.92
